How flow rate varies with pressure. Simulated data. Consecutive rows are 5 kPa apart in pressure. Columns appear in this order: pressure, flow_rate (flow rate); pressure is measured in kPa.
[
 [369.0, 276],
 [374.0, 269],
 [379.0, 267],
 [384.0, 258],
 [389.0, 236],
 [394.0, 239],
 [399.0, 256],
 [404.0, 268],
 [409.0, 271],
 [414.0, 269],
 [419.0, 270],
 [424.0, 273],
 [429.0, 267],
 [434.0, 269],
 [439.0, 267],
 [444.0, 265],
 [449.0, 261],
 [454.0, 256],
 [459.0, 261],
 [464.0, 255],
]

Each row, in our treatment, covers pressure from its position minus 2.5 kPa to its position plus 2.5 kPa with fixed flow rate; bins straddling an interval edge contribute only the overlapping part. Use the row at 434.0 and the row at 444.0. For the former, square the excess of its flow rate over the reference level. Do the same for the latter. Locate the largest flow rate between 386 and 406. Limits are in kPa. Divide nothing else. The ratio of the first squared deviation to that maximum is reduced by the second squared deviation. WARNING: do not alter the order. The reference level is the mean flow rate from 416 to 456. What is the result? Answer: -1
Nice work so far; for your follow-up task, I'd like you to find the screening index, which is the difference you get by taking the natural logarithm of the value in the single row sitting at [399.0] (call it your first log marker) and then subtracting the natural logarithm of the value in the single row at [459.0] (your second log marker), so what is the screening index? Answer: -0.019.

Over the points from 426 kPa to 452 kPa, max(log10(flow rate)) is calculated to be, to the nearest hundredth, 2.43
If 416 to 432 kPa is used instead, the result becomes 2.44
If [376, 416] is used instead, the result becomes 2.43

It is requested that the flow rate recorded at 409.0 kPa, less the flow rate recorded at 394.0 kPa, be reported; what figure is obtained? 32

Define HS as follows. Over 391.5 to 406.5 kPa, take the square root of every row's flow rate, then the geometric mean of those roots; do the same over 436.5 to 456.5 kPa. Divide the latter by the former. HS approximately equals 1.02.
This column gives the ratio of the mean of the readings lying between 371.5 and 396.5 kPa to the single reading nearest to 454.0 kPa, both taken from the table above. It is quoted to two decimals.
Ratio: 0.99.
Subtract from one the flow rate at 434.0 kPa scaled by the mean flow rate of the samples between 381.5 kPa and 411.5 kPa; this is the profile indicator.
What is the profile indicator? -0.056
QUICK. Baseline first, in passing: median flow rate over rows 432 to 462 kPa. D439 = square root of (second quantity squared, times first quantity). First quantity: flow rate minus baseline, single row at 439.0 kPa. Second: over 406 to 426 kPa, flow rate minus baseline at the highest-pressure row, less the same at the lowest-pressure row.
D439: 4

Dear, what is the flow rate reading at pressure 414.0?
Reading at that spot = 269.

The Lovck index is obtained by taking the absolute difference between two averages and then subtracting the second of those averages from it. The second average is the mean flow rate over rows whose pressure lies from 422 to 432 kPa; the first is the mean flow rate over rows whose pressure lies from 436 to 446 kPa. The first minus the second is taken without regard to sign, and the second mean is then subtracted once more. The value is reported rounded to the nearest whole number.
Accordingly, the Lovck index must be -266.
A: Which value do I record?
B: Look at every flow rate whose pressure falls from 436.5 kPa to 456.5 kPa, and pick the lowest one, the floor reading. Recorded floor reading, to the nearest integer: 256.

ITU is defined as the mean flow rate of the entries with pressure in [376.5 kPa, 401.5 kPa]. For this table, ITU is 251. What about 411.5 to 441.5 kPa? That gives 269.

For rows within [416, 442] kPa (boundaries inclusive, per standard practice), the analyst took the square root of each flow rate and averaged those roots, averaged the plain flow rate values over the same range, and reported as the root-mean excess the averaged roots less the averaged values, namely -253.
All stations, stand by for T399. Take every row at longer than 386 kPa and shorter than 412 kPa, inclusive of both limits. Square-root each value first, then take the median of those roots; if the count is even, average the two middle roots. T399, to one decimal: 16.0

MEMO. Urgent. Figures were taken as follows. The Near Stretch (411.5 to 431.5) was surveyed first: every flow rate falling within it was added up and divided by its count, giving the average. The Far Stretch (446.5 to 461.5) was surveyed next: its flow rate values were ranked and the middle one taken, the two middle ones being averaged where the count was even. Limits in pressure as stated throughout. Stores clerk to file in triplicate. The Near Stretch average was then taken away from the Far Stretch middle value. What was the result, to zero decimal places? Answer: -9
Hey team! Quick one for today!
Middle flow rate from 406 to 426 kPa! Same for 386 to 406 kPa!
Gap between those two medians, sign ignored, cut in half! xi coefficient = 11.5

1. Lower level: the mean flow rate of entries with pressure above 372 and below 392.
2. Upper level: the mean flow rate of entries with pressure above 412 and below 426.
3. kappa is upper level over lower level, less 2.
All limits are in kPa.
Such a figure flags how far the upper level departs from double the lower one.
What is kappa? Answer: -0.95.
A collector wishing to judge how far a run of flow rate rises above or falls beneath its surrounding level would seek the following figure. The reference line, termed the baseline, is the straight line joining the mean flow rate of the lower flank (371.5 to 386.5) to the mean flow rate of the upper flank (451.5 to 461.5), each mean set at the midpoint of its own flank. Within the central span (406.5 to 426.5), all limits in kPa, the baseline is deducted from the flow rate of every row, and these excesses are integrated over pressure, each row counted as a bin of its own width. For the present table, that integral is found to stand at 181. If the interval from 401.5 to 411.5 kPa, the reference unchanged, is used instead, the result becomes 70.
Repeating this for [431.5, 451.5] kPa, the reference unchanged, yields 116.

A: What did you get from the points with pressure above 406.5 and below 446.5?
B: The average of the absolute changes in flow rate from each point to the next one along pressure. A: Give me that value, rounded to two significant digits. 2.6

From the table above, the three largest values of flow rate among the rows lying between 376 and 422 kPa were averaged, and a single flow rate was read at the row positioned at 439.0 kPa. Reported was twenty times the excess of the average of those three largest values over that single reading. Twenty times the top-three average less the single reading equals 60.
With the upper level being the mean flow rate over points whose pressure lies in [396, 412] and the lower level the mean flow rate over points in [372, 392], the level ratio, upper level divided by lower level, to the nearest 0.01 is 1.03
